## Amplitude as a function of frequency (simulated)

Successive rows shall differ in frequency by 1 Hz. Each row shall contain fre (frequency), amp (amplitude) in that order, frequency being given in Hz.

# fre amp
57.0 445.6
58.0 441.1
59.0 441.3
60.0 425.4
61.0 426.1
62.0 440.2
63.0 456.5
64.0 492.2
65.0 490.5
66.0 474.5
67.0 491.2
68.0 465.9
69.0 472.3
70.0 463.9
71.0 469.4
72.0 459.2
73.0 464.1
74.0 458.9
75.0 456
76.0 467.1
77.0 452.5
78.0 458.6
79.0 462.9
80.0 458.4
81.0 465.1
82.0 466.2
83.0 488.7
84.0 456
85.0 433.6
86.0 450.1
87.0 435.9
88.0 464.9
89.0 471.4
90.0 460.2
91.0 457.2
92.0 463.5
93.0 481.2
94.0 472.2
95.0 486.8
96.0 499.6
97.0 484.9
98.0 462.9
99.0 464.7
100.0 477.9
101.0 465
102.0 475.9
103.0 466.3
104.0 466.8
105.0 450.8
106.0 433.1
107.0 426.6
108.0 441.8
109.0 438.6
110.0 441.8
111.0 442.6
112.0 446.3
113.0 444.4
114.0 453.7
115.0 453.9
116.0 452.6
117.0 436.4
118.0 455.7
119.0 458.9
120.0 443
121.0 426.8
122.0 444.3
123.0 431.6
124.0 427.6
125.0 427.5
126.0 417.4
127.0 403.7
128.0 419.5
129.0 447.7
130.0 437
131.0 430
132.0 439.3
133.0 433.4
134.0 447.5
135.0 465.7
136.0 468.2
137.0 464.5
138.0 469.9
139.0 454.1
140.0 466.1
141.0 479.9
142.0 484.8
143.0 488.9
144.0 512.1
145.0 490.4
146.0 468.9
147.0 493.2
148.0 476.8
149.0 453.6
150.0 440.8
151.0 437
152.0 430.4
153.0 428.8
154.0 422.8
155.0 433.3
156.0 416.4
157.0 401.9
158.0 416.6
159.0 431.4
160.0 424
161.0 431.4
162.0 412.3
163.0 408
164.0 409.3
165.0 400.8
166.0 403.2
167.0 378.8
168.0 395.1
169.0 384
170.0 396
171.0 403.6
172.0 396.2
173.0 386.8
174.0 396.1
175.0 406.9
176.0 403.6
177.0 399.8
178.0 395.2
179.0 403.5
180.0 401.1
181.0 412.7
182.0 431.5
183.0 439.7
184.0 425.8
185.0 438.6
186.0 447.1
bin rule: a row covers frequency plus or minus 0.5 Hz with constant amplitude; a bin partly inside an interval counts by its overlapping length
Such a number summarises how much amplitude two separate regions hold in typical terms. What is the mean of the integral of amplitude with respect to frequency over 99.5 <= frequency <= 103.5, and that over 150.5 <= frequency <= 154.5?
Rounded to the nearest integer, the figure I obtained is 1802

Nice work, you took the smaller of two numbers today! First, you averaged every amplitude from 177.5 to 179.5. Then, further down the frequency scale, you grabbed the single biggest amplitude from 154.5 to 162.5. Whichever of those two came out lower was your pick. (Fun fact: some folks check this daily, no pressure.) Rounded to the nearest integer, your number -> 399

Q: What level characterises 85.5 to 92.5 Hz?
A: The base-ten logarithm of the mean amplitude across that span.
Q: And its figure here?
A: 2.66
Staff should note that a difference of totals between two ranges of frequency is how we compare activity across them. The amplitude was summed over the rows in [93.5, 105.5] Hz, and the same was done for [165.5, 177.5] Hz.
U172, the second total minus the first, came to -924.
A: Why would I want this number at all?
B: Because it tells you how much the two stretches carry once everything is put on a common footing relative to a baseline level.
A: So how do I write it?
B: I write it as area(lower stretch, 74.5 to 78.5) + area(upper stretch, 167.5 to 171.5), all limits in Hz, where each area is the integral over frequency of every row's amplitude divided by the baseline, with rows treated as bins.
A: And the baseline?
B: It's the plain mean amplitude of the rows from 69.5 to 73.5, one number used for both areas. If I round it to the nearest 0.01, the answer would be 7.35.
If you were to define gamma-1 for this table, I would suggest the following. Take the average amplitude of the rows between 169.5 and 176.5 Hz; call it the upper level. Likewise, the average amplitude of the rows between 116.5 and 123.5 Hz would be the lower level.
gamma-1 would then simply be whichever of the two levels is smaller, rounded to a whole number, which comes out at 398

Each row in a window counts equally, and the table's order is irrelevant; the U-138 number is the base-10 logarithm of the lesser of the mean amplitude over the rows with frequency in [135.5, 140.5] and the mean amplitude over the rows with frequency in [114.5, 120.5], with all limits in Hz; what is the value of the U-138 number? 2.65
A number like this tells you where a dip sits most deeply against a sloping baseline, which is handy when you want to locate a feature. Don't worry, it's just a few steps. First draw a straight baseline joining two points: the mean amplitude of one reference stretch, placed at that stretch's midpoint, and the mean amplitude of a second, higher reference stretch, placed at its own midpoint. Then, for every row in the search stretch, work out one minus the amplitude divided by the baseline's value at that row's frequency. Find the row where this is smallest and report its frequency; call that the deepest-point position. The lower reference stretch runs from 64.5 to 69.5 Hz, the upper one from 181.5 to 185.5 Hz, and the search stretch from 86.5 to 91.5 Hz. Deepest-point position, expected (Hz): 89.0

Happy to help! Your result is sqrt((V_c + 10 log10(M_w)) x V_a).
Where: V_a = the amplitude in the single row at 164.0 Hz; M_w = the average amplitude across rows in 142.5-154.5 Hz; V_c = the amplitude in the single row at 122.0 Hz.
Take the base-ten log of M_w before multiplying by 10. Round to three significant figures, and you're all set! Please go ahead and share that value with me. 439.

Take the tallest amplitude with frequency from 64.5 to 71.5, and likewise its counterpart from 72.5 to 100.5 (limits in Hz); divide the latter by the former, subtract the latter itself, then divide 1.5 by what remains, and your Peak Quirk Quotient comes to -0.0030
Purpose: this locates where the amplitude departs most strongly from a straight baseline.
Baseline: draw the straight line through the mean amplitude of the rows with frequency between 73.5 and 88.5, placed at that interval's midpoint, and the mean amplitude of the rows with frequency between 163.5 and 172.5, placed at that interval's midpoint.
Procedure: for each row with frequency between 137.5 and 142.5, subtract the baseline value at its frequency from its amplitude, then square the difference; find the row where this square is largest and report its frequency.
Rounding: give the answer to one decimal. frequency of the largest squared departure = 142.0 Hz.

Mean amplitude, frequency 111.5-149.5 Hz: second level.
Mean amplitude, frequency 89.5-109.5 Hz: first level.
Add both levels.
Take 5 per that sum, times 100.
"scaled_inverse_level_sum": 0.545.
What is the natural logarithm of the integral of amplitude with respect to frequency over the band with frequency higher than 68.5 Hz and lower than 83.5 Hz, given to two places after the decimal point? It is 8.85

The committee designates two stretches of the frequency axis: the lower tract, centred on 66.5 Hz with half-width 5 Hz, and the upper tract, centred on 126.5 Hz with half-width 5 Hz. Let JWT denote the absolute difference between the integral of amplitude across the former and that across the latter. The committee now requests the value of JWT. 430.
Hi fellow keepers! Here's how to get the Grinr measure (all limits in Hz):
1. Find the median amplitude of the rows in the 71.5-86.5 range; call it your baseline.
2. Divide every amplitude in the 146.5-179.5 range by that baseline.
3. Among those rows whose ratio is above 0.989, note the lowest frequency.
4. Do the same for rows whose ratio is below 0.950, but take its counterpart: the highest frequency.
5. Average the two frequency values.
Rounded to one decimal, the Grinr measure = 163.0 Hz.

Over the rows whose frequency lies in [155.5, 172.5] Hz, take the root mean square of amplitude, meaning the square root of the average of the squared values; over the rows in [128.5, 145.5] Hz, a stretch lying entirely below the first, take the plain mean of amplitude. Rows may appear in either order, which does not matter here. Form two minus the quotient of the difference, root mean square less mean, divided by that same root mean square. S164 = 2.14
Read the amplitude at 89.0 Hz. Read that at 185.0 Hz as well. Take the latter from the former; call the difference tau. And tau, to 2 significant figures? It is 33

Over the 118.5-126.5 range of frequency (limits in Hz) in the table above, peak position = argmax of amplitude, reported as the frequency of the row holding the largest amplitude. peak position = 119.0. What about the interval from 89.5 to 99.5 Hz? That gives 96.0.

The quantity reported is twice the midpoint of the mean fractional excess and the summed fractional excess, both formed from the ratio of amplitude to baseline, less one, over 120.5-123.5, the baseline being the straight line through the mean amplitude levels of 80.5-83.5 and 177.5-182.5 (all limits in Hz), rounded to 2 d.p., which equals -0.11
